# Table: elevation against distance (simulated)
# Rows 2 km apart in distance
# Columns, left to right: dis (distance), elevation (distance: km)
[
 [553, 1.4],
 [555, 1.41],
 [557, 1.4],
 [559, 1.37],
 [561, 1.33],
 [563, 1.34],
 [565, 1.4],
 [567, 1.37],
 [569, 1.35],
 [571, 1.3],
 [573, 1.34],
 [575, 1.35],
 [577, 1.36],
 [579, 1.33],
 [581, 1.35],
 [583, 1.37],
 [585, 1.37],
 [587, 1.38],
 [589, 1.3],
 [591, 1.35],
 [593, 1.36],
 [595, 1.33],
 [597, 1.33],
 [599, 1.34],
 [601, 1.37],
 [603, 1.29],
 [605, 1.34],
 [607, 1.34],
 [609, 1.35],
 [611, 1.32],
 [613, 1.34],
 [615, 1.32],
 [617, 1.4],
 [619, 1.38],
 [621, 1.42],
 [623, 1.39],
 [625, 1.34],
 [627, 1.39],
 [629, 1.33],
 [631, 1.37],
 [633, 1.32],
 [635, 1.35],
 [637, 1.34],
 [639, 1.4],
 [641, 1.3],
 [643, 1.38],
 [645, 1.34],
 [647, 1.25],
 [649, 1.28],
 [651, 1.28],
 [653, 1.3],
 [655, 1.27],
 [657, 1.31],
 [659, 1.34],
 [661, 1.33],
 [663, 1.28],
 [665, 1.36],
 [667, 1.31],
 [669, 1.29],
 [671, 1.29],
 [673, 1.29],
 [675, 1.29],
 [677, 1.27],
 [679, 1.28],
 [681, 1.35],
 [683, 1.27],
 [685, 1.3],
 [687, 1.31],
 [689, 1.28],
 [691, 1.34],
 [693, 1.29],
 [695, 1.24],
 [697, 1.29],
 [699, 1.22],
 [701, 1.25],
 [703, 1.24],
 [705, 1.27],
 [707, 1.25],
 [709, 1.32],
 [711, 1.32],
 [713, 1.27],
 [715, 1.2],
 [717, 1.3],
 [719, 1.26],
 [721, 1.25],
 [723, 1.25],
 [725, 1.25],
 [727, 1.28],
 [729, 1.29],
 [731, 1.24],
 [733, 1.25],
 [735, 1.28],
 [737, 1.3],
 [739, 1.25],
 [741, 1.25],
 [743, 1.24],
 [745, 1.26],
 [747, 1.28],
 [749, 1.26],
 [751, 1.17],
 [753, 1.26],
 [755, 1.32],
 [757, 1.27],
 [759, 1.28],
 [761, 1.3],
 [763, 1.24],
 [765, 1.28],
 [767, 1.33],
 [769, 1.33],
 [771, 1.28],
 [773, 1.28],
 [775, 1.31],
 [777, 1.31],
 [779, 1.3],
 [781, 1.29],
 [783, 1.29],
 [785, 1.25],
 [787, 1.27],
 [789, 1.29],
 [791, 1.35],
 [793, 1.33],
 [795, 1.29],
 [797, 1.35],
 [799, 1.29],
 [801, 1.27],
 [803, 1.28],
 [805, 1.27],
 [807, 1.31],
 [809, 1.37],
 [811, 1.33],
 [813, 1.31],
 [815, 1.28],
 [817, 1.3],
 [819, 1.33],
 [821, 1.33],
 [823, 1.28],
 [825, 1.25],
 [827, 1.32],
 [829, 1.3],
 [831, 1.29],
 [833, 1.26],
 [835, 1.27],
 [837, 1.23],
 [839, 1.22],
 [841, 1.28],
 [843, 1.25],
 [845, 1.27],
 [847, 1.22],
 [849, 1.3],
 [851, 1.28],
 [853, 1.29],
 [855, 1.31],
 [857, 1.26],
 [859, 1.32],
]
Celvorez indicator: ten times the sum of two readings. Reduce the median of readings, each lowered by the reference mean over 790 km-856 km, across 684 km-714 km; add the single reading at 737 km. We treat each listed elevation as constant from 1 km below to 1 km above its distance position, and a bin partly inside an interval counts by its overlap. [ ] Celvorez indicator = 12.89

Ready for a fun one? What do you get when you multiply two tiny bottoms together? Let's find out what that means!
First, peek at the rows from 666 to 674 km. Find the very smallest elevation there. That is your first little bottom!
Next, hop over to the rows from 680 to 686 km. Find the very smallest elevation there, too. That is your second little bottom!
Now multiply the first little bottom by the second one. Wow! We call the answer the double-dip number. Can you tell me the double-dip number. 1.64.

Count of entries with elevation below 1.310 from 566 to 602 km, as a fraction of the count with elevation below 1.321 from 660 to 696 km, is 0.14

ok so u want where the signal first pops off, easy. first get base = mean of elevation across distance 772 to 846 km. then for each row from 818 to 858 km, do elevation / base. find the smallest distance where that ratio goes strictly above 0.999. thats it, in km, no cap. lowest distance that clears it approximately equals 819 km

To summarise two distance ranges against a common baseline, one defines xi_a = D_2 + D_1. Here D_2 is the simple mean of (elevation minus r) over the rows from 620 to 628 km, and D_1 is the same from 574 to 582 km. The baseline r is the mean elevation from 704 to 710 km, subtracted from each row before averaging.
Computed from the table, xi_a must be 0.17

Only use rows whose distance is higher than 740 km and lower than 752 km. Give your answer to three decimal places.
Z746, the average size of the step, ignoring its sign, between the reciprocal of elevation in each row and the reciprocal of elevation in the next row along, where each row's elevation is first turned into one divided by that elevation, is 0.021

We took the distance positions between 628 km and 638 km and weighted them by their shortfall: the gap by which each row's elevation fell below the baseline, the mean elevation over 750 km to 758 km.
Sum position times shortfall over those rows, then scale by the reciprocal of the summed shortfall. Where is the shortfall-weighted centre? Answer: 633.0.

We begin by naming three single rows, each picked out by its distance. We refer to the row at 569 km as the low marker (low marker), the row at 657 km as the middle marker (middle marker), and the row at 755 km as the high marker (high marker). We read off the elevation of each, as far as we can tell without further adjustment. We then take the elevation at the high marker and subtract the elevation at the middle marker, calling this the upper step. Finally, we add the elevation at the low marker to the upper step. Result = 1.36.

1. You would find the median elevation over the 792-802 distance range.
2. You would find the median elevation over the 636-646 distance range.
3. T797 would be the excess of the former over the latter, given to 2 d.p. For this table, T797 -0.05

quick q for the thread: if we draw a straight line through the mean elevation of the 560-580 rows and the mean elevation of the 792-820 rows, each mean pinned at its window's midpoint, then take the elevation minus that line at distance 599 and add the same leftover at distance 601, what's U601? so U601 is 0.026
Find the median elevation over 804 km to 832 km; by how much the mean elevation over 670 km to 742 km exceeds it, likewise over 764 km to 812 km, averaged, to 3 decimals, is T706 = -0.017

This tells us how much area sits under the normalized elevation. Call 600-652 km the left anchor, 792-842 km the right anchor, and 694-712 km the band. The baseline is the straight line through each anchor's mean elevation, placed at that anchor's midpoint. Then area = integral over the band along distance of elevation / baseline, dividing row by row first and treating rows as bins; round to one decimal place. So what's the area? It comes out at 17.2 km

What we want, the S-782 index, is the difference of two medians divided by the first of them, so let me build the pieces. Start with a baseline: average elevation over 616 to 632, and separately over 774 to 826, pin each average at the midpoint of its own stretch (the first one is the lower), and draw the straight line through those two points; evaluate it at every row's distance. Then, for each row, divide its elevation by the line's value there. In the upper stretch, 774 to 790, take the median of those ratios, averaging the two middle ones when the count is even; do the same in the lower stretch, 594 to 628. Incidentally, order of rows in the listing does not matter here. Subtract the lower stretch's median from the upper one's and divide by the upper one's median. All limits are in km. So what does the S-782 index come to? 0.018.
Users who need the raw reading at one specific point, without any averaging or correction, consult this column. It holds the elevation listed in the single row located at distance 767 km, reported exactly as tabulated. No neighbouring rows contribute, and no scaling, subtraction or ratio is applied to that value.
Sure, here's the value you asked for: 1.33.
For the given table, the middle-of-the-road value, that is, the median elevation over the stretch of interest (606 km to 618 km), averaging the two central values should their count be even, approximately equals 1.34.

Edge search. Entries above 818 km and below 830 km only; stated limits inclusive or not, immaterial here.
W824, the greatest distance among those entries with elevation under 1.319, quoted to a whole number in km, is 829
